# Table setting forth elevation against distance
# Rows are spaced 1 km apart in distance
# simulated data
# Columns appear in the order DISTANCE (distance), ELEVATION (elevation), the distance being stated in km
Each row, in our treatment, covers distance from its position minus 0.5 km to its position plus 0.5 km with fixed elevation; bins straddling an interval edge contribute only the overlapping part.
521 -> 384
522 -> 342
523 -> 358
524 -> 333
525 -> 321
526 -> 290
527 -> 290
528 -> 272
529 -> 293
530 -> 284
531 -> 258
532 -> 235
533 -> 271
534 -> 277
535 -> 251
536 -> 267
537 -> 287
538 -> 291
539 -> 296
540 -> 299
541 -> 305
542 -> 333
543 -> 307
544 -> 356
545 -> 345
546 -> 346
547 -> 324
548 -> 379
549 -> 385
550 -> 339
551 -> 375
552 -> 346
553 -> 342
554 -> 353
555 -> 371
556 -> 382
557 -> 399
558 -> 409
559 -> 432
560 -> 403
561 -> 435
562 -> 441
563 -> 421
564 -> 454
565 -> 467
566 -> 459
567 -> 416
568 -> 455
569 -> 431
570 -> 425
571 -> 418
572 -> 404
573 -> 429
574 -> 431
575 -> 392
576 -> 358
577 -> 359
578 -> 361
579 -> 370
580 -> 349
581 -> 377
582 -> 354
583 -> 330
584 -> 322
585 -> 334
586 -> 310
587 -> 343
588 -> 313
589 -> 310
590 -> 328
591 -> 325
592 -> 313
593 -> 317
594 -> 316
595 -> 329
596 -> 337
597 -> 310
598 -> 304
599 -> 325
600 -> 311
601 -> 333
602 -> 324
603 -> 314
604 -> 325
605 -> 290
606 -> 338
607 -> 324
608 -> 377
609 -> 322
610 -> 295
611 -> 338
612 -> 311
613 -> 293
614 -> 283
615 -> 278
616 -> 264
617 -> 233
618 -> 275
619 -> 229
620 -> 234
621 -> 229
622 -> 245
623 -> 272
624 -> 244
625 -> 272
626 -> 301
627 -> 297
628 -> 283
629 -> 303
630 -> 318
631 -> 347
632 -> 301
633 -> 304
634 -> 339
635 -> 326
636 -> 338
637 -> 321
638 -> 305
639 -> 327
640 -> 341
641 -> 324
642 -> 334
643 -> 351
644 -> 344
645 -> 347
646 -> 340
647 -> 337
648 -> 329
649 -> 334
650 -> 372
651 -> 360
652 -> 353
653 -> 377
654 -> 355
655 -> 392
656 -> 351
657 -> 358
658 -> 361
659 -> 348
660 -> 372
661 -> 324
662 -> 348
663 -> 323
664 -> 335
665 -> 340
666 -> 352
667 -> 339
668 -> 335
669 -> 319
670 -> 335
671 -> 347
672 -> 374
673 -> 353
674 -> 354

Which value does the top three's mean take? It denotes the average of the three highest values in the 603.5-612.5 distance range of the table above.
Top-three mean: 351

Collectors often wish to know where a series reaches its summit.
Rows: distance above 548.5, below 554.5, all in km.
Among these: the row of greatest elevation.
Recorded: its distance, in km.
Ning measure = 549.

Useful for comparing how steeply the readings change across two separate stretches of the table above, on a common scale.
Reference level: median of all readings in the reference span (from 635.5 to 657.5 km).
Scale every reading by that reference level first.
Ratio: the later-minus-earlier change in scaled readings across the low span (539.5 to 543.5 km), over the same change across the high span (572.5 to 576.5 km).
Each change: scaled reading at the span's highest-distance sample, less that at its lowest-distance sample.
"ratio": -0.1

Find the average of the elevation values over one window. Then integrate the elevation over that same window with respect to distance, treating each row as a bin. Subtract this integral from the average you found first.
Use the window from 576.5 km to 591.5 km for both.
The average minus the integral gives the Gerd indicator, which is -4746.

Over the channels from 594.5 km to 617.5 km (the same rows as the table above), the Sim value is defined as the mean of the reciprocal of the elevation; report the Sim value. 0.0032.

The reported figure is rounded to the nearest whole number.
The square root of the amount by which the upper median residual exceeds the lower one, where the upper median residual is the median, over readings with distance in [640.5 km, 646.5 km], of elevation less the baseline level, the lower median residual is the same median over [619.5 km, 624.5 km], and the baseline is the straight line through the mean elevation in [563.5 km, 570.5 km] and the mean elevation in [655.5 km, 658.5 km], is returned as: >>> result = 11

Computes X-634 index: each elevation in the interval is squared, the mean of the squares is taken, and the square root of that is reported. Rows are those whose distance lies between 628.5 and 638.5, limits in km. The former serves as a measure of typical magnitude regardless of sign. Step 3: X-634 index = 321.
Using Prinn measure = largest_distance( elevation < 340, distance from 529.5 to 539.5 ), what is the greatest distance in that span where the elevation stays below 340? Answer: 539 km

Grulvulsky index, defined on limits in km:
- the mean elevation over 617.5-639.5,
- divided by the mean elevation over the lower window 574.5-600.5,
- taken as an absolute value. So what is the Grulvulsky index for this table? 0.87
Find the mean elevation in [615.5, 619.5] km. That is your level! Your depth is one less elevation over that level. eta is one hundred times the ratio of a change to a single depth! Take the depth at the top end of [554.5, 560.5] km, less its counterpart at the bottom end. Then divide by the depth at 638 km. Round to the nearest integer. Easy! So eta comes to 58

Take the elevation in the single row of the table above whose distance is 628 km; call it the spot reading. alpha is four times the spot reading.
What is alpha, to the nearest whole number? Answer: 1132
